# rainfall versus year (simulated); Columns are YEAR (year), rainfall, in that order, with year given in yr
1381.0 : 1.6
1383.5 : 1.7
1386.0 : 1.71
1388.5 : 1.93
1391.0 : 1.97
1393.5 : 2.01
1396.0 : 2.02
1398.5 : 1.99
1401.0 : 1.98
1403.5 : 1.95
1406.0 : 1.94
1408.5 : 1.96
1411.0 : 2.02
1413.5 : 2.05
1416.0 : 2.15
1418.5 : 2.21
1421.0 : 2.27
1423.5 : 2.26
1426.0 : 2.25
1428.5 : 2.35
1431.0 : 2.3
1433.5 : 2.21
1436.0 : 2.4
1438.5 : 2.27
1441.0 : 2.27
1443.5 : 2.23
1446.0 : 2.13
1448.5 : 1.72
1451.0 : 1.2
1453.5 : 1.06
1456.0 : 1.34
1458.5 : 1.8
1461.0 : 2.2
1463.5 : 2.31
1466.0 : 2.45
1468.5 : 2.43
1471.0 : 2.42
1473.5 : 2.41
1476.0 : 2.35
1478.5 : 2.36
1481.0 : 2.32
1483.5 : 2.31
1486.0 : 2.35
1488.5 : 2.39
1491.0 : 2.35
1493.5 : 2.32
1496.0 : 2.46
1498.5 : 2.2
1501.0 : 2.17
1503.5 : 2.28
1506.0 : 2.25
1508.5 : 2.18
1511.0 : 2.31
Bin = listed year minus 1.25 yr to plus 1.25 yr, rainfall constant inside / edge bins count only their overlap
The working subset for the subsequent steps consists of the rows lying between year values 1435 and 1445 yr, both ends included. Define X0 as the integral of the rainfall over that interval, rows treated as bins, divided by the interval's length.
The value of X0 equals 2.29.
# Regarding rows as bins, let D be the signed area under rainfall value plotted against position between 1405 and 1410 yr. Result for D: 9.8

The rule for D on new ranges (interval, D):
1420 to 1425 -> 11.3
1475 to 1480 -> 11.8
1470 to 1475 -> 12.1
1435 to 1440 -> 11.6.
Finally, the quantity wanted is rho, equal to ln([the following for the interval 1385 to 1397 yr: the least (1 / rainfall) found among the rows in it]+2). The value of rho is 0.914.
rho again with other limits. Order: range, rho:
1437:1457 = 0.892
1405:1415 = 0.911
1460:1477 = 0.879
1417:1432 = 0.886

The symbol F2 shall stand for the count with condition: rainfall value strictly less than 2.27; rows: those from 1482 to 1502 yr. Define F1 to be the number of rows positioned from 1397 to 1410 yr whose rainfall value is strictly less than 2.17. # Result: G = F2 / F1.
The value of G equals 0.4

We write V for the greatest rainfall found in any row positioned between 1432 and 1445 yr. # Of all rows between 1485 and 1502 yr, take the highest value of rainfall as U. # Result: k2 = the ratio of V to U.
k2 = 0.98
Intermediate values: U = 2.46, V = 2.4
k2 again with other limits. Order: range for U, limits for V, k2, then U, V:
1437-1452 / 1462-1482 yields 1.08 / 2.27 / 2.45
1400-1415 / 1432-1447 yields 1.17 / 2.05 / 2.4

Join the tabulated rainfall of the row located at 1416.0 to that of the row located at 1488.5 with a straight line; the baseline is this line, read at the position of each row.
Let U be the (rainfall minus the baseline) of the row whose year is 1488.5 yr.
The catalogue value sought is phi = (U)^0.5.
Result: 0.00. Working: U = 0.00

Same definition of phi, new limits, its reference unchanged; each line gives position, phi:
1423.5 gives 0.29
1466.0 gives 0.37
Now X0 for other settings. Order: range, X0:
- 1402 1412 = 1.97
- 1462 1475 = 2.40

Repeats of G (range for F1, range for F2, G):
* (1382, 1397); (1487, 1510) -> 0.7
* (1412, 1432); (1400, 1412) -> 2.5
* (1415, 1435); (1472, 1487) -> 0.0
